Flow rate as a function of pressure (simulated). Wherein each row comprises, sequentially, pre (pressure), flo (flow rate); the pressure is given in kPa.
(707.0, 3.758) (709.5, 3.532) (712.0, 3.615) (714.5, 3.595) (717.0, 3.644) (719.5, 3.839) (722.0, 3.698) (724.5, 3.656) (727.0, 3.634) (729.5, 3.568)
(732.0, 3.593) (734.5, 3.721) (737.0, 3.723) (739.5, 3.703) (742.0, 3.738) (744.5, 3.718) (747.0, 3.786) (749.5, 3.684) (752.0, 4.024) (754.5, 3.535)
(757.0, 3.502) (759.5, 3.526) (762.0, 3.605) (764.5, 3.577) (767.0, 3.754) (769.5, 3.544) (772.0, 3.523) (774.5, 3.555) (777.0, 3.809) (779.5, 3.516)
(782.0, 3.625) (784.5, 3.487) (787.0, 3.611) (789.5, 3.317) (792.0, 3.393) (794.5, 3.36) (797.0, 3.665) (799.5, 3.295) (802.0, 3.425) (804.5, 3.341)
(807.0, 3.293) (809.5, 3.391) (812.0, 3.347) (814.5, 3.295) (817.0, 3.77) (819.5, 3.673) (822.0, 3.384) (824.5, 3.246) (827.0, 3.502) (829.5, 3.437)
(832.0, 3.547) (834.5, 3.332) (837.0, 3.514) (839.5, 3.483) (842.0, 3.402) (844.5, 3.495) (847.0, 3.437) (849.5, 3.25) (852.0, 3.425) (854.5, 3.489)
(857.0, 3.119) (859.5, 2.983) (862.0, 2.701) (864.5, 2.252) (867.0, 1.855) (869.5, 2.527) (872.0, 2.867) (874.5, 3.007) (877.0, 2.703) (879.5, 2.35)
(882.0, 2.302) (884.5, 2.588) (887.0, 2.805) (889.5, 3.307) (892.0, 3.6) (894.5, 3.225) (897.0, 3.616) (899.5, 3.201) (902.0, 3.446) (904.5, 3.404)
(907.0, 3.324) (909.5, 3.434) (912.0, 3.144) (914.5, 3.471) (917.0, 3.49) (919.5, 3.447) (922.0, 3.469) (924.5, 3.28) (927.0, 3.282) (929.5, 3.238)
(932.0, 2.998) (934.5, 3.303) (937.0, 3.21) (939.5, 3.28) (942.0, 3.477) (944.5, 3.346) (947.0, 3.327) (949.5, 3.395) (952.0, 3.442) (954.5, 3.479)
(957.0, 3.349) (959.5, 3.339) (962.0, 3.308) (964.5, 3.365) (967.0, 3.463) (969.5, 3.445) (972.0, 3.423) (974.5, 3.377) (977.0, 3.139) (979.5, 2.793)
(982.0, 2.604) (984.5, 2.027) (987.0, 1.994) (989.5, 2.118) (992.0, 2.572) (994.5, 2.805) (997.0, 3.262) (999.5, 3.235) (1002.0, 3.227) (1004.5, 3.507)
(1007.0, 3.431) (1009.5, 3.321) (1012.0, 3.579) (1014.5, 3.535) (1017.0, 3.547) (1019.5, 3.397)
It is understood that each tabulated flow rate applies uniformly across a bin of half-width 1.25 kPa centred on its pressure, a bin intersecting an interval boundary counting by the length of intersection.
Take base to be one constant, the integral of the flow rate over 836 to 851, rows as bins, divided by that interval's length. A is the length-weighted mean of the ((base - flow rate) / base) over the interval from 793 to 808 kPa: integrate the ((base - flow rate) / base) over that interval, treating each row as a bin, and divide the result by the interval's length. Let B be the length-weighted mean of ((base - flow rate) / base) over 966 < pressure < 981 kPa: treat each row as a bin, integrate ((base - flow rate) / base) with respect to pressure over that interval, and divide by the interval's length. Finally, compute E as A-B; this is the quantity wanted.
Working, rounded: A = 0.01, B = 0.05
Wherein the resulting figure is -0.041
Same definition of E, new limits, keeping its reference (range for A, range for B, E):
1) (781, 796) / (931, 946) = -0.056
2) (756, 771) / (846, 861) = -0.091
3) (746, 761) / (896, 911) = -0.081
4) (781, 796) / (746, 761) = 0.060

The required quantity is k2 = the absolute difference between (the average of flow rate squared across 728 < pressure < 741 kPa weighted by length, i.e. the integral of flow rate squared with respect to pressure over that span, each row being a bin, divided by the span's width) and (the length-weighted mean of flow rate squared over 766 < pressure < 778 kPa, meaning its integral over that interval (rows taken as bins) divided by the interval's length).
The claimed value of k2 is 0.2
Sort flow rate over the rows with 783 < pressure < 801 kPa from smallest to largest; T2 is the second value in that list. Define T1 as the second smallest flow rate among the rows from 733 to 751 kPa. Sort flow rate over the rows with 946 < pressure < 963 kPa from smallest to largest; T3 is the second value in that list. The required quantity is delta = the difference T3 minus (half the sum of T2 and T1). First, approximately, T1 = 3.703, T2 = 3.317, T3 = 3.327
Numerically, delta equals -0.2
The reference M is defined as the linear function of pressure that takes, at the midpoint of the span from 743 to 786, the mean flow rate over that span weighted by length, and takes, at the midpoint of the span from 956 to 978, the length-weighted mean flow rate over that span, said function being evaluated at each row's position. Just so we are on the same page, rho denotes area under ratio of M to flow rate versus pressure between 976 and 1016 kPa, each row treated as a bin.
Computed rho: 47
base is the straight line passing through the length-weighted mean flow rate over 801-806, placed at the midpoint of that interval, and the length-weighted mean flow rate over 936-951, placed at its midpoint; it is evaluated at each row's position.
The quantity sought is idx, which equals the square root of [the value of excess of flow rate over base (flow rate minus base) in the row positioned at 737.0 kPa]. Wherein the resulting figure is 0.58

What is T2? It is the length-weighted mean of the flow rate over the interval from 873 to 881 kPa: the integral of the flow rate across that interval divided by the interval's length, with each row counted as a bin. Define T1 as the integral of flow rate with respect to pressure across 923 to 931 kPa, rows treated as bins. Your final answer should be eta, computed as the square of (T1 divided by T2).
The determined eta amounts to 95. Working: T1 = 26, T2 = 2.68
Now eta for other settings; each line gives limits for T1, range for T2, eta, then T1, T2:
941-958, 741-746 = 240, 58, 3.73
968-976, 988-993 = 139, 27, 2.32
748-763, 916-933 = 272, 55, 3.32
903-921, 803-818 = 322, 61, 3.40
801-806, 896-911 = 25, 17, 3.40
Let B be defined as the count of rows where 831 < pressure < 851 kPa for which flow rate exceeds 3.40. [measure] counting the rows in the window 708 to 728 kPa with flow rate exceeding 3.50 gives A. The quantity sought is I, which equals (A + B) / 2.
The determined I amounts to 7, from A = 8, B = 6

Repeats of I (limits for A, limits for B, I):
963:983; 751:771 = 4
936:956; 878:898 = 1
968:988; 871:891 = 0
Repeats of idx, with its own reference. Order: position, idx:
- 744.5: 0.57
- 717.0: 0.50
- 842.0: 0.19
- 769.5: 0.40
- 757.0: 0.34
